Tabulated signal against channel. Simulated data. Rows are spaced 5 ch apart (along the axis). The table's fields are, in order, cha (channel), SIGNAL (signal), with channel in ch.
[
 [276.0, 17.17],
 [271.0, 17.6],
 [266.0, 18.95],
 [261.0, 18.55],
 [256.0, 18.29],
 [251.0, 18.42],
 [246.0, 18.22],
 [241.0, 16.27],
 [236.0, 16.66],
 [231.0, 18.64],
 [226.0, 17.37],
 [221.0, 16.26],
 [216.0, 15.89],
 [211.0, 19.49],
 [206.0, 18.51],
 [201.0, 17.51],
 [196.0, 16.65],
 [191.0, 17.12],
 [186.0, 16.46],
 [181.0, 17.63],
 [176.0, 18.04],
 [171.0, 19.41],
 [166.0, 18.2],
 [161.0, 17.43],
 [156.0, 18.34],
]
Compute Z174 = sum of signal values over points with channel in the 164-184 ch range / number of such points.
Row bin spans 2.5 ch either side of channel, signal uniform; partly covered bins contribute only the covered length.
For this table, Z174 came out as 18.3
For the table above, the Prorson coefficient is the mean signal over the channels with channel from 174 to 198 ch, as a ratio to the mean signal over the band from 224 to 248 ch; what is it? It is 0.99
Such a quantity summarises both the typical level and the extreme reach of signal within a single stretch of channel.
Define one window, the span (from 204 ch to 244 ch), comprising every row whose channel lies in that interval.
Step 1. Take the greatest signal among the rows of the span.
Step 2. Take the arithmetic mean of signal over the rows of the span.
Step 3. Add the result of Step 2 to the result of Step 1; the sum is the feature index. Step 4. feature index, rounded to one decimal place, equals 36.9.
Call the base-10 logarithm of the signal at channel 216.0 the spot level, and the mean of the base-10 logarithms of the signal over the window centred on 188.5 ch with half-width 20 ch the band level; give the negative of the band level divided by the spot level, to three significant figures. -1.04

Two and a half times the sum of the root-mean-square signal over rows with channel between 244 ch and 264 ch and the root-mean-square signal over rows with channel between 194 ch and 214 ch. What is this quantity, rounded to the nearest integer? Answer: 91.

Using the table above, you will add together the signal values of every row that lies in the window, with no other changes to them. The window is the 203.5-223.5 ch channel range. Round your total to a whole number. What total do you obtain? 70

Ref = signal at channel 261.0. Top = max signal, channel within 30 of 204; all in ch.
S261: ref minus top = -0.9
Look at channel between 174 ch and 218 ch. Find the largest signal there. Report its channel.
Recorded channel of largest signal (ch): 211.0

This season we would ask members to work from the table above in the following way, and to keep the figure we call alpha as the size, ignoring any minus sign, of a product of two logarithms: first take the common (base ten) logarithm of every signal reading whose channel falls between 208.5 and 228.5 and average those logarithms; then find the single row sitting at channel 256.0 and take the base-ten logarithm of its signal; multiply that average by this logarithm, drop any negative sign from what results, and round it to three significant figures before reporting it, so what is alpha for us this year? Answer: 1.56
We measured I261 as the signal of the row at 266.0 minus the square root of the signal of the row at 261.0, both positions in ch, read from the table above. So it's 14.6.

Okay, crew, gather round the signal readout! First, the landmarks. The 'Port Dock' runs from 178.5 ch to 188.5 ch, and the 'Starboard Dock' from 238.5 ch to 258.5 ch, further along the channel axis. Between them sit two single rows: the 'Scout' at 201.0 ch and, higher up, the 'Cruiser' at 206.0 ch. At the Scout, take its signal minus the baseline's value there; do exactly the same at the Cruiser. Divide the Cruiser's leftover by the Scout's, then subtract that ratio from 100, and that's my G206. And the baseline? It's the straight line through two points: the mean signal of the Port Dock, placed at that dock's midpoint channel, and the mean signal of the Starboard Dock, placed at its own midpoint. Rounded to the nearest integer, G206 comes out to 95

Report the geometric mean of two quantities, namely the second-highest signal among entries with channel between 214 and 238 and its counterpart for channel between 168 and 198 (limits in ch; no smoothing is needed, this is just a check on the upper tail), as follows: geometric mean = 17.7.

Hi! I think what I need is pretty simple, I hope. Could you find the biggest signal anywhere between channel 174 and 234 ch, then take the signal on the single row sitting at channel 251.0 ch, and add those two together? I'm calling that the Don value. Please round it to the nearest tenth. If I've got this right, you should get 37.9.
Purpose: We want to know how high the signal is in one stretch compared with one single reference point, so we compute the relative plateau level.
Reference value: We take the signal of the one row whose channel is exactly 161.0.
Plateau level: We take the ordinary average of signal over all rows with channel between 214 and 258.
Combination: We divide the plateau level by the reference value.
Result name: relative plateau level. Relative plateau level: 0.99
